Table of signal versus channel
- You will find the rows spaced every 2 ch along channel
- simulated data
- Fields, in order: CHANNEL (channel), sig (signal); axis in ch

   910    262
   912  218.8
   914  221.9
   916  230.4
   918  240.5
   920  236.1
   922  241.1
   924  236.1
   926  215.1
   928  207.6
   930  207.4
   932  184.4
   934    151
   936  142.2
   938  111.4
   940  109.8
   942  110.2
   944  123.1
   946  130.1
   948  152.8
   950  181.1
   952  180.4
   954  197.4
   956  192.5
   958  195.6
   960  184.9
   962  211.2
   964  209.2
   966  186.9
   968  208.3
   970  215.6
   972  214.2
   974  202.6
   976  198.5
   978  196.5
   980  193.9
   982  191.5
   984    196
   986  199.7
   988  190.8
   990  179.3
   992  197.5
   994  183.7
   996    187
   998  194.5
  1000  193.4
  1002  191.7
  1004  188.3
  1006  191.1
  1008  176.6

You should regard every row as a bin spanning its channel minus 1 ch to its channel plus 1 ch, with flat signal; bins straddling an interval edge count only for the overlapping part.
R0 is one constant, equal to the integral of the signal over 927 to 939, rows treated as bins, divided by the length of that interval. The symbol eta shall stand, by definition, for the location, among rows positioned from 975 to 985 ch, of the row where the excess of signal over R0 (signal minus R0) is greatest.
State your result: 976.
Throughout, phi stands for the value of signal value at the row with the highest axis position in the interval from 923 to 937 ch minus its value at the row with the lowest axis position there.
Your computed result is -94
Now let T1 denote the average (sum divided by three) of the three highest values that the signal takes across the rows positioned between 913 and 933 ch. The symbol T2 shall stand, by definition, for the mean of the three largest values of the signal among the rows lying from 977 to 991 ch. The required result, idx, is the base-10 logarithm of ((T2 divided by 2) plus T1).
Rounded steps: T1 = 239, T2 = 197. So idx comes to 2.53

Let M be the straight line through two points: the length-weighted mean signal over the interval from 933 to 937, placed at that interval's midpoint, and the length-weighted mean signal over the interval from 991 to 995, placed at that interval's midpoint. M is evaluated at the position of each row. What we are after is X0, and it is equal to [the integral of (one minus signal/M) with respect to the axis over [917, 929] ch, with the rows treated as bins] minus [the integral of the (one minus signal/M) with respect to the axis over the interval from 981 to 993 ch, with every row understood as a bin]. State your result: -8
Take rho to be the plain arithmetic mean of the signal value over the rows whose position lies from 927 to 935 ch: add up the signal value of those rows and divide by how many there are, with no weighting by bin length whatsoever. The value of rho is 188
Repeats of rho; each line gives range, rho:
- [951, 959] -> 191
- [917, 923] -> 239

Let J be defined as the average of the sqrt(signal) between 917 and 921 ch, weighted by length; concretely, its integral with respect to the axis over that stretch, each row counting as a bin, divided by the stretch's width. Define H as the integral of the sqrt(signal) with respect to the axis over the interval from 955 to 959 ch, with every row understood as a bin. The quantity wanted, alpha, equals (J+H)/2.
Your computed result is 36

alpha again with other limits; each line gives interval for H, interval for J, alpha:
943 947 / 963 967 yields 30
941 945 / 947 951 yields 28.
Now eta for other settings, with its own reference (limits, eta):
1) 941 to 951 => 950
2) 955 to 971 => 970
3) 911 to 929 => 922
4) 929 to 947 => 930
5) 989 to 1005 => 992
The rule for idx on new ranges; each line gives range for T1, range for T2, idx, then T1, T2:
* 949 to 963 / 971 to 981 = 2.48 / 201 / 205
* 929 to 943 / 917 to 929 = 2.48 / 181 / 239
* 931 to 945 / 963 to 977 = 2.42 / 159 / 213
